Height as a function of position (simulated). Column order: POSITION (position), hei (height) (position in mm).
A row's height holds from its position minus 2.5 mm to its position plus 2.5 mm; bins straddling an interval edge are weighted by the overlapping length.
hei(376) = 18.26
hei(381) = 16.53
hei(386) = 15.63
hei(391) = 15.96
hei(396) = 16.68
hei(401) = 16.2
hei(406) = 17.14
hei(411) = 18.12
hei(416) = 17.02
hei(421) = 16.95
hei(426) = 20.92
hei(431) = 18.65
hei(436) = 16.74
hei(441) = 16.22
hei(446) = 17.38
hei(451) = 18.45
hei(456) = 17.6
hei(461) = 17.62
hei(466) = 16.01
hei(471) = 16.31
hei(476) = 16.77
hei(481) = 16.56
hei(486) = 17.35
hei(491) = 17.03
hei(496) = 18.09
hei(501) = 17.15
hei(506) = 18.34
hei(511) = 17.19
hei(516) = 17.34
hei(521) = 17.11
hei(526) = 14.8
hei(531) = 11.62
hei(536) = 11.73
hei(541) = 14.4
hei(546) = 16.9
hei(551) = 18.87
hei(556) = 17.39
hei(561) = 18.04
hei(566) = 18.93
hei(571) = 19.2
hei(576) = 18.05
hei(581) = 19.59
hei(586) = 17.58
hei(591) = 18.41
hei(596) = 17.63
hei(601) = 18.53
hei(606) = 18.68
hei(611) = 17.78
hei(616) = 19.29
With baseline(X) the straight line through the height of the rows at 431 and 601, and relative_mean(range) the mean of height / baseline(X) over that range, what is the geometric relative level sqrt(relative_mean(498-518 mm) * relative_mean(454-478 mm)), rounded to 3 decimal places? 0.923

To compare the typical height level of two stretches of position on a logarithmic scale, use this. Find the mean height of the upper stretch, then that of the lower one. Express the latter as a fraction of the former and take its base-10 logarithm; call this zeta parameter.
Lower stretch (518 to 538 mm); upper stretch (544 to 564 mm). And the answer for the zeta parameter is -0.11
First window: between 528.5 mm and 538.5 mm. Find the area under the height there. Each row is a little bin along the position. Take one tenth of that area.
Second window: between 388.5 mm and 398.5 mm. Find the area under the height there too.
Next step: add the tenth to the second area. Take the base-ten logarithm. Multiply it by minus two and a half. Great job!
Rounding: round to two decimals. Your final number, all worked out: -5.61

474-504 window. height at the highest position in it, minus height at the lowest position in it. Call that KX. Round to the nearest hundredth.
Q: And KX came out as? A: 0.38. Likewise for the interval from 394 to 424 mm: 0.27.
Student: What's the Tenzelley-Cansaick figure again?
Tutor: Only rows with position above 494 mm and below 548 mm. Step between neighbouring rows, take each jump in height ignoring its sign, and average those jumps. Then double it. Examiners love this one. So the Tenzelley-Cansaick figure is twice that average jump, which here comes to 2.9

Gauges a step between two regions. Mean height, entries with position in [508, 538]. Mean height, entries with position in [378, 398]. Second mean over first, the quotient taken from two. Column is 0.92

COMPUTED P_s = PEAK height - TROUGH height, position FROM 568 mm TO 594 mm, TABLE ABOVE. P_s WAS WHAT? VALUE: 2.0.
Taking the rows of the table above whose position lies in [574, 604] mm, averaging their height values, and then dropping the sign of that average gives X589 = 18.3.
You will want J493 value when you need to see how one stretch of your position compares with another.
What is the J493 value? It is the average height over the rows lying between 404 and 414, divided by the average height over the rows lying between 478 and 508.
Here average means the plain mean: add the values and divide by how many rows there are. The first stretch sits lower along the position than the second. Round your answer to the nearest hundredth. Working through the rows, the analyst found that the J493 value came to 1.01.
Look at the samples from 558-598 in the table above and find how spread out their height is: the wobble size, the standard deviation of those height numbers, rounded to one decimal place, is 0.7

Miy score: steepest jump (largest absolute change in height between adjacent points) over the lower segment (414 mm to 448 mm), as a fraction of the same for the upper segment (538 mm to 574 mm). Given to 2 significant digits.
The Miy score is 1.6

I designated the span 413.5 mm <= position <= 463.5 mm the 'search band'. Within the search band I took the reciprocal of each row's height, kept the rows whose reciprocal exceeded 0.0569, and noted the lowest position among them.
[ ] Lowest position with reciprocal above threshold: 416 mm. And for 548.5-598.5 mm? 556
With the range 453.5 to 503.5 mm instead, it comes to 466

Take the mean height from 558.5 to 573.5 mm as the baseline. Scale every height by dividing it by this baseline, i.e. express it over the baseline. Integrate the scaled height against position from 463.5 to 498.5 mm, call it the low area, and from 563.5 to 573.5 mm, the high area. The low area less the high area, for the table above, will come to 21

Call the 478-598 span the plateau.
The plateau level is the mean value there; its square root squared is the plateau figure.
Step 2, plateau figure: 17.05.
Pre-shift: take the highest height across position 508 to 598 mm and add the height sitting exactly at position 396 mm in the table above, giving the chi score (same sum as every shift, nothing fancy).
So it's 36.3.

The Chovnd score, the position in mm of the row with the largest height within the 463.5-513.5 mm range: 506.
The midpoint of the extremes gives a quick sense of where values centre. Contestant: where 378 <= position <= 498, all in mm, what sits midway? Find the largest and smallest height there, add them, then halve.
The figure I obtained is 18.3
